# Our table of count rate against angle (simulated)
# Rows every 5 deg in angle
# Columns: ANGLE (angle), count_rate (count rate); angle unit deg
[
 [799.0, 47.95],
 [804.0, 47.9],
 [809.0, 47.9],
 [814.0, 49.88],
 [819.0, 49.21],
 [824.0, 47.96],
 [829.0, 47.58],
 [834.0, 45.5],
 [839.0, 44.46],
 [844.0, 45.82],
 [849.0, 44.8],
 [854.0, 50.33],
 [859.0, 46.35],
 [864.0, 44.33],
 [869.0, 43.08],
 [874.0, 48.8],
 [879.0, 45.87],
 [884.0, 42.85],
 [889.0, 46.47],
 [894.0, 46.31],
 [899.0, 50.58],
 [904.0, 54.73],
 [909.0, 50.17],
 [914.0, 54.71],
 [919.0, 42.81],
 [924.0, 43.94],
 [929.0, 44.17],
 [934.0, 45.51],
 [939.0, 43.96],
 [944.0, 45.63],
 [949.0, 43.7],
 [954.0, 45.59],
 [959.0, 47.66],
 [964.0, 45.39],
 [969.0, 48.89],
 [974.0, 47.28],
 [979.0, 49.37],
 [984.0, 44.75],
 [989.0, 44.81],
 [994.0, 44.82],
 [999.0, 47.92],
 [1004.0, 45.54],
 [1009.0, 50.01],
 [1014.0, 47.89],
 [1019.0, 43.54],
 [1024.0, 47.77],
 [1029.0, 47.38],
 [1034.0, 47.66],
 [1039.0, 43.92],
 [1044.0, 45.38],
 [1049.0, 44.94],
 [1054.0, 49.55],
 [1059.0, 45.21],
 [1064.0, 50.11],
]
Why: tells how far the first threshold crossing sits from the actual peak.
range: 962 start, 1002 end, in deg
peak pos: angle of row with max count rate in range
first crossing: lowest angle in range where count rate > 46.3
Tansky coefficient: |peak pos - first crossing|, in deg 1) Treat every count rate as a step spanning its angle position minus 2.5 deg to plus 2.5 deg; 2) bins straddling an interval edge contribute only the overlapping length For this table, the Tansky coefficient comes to 10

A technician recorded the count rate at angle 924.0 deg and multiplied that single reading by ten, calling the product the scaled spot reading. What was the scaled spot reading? 439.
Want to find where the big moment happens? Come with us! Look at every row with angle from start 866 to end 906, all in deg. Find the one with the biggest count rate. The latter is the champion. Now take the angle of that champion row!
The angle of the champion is 904.0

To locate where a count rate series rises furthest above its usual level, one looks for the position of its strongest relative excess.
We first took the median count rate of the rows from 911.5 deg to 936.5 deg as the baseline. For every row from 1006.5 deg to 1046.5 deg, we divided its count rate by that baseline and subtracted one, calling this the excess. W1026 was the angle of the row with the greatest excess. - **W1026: 1009.0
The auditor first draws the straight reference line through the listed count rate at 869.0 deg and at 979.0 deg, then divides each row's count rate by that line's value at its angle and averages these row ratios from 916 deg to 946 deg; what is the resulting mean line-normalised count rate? 0.95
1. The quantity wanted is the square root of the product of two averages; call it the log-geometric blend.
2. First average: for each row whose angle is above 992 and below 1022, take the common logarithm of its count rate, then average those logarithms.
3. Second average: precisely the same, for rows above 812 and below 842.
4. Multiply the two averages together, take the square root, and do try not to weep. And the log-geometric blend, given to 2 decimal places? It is 1.67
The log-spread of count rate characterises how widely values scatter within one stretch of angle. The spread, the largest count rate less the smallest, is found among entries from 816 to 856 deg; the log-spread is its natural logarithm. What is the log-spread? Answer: 1.77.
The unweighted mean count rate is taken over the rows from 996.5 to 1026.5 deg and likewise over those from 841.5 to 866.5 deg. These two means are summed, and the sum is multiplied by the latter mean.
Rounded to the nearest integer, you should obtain 4329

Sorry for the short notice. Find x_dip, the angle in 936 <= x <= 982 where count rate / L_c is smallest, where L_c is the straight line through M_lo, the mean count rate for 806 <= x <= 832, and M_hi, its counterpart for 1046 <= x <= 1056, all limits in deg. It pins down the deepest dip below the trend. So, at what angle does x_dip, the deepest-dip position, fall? 949.0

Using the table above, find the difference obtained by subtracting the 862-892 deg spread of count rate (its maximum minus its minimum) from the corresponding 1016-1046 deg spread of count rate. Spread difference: -1.7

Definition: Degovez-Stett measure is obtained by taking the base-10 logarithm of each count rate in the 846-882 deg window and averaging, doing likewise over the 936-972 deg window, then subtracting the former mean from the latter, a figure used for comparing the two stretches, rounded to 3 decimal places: -0.003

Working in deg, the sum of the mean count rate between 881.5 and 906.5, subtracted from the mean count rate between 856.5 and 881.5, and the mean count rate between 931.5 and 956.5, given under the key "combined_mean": 42.4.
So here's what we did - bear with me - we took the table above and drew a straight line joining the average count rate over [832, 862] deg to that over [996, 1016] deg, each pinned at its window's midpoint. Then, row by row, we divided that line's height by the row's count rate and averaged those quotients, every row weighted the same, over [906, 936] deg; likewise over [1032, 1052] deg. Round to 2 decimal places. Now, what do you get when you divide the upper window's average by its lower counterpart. 1.05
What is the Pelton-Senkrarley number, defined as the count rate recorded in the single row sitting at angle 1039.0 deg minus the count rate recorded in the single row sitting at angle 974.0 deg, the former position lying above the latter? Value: -3.4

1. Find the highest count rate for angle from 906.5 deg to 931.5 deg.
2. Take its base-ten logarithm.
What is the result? 1.74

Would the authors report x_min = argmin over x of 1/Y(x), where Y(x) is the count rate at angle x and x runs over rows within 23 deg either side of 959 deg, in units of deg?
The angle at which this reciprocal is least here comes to 979.0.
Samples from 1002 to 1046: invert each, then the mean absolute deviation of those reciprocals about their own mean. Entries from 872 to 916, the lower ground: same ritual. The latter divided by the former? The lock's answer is 1.6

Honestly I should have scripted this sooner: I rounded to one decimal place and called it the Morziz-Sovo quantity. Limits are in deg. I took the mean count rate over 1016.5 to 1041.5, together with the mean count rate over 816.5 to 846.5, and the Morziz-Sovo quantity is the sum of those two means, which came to 92.8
